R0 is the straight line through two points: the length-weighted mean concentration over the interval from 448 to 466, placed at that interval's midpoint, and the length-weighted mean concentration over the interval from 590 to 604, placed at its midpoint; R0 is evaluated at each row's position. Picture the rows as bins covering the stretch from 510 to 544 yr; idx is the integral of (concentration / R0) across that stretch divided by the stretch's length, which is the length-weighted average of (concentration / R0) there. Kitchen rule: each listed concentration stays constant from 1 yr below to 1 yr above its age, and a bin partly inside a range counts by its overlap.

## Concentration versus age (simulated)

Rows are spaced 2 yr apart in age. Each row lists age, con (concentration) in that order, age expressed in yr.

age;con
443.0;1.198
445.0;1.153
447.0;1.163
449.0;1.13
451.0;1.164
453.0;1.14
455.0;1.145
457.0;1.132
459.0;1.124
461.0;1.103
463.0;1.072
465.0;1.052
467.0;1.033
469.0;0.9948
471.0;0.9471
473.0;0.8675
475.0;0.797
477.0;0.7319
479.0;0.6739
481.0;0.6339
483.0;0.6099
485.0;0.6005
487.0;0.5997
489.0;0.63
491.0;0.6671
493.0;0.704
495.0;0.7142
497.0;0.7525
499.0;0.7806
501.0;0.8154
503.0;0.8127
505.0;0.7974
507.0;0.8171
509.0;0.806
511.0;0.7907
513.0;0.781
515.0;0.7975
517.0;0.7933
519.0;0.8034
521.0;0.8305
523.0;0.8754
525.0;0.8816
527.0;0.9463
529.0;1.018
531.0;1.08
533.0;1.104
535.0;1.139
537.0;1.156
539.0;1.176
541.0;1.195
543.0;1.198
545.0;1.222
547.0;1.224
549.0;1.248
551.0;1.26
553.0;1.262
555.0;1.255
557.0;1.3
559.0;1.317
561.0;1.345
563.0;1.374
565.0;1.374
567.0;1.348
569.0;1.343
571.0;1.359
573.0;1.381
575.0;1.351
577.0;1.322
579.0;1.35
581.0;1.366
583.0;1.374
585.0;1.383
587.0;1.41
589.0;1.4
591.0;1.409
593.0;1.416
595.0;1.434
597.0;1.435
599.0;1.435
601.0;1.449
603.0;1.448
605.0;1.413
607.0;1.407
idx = 0.76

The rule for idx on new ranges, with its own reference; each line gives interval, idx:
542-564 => 0.95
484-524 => 0.62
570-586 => 0.98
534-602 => 0.97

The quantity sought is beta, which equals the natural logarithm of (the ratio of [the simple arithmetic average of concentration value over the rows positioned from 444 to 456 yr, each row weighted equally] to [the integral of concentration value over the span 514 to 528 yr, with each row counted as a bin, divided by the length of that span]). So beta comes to 0.31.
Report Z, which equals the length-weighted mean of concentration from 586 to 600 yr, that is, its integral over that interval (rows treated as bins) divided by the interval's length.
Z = 1.42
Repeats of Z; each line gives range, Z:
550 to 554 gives 1.26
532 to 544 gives 1.16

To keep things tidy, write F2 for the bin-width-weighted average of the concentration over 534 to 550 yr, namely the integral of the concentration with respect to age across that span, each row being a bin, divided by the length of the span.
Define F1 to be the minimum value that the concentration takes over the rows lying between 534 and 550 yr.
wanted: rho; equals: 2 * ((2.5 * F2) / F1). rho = 5.24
